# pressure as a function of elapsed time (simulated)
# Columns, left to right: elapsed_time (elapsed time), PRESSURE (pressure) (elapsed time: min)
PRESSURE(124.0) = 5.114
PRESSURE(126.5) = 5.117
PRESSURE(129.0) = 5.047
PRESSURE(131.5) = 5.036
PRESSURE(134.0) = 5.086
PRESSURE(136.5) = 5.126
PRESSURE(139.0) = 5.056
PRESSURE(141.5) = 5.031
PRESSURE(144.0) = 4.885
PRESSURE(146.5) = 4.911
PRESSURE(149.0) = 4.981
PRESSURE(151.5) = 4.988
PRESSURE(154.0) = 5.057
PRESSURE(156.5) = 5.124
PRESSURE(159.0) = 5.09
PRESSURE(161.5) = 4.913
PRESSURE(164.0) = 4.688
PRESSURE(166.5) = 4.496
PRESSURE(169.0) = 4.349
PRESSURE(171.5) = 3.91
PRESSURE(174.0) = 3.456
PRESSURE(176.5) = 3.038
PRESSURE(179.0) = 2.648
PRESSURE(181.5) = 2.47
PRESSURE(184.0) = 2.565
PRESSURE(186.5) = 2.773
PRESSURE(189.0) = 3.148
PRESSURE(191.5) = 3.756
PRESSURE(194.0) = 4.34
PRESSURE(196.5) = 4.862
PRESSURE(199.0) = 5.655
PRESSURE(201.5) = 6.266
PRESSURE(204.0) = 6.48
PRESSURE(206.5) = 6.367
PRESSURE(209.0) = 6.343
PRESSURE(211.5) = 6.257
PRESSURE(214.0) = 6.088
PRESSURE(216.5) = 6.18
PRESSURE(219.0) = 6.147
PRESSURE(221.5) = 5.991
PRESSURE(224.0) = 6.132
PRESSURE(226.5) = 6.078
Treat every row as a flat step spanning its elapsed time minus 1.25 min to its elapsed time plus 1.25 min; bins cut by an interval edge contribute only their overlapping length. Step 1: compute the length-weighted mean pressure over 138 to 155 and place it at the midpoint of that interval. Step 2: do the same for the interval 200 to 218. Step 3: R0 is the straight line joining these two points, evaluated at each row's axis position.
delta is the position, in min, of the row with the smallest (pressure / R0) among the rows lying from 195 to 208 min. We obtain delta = 196.5 min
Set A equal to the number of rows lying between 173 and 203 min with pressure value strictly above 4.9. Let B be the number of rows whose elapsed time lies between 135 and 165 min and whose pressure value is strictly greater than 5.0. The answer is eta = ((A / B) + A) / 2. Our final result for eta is 1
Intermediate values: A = 2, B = 6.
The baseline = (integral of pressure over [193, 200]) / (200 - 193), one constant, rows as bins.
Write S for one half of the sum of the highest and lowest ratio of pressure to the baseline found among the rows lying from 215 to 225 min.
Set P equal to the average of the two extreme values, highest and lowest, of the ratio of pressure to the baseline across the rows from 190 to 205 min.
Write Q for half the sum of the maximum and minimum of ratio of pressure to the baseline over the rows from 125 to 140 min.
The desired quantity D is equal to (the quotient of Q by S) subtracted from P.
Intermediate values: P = 1.03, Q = 1.03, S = 1.23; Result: 0.2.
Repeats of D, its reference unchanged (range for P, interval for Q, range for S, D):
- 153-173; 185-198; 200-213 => 0.3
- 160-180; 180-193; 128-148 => 0.1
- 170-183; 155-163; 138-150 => -0.4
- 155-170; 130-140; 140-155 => -0.1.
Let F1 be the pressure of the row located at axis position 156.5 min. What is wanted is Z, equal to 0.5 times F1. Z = 2.6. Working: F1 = 5.124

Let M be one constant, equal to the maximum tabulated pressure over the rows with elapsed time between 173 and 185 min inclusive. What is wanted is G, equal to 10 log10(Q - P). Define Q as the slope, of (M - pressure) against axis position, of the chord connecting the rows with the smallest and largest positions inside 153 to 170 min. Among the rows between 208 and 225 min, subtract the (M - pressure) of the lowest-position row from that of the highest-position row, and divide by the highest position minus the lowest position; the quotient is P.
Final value -14.8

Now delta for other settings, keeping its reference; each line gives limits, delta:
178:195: 181.5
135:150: 146.5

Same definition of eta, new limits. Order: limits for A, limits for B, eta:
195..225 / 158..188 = 11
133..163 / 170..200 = 11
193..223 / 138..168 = 6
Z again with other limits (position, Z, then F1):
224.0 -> 3.1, 6.132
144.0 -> 2.4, 4.885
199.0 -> 2.8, 5.655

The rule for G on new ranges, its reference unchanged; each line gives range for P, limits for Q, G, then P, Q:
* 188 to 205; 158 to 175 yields -4.8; -0.22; 0.11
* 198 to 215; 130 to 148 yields -14.3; -0.03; 0.01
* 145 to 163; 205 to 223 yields -16.0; 0.00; 0.03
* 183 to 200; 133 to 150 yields -6.7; -0.21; 0.01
